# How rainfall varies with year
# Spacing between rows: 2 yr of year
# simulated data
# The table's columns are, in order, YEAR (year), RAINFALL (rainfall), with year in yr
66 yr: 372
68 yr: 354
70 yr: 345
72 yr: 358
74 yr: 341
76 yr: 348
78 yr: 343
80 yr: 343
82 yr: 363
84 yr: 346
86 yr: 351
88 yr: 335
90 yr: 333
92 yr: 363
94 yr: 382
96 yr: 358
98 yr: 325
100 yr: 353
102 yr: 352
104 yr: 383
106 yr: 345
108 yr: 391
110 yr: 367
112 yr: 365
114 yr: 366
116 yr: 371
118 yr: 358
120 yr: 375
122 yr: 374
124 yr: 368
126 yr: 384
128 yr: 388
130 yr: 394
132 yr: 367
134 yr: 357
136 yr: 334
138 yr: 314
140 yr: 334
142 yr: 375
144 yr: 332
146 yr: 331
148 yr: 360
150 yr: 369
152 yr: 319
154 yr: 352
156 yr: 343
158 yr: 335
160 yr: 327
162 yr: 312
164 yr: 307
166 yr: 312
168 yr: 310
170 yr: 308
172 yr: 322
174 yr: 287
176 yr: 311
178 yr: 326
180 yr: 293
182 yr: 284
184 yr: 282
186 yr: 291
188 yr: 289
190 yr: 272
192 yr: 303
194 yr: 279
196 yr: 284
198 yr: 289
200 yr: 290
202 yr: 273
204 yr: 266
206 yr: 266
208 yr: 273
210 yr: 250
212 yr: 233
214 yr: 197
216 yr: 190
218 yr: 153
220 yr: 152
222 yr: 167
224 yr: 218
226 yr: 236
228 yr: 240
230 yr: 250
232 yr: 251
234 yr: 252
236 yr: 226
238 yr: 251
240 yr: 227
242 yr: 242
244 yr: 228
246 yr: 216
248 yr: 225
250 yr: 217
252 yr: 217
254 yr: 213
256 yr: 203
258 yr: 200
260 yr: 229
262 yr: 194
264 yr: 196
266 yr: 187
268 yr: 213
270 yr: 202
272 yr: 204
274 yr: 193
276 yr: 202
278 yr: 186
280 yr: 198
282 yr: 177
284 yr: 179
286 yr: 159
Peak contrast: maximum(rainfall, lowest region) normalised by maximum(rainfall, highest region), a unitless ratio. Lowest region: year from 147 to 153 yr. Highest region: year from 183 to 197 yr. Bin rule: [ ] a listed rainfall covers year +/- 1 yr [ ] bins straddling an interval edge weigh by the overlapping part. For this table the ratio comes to 1.22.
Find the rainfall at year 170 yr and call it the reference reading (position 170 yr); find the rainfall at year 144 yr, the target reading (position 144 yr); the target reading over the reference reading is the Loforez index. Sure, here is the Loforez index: 1.1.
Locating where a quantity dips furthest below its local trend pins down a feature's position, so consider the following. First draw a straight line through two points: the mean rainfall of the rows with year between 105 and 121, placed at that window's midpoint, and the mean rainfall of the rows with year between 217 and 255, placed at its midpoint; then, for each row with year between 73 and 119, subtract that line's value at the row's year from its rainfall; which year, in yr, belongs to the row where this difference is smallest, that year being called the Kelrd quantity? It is 74 yr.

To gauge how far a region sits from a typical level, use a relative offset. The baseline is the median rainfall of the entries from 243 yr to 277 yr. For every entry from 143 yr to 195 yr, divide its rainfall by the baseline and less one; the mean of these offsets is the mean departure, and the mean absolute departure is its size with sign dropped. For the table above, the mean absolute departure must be 0.5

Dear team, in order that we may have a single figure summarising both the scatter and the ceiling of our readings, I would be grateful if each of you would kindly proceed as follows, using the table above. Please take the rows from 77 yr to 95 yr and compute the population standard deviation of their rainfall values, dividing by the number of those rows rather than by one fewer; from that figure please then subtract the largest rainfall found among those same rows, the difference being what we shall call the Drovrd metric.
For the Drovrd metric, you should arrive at -367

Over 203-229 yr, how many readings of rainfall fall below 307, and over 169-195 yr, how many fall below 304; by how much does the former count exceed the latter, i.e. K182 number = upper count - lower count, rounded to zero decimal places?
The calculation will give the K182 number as 4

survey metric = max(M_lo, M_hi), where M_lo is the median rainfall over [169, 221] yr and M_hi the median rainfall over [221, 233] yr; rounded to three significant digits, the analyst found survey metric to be 283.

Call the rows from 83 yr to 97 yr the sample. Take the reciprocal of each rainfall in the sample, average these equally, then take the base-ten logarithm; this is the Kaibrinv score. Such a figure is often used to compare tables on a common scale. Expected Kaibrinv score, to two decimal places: -2.55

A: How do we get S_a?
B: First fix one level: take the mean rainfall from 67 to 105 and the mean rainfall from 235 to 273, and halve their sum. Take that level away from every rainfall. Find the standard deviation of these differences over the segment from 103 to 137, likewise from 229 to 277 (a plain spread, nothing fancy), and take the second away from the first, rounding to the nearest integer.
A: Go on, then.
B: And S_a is -4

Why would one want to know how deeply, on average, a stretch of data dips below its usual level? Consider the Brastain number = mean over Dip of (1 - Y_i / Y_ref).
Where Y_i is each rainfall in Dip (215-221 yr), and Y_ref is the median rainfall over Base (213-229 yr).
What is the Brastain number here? 0.1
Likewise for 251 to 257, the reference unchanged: -0.1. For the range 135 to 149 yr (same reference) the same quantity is -0.8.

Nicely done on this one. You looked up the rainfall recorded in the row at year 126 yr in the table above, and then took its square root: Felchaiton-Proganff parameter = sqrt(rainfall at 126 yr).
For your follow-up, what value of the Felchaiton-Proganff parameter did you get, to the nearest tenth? 19.6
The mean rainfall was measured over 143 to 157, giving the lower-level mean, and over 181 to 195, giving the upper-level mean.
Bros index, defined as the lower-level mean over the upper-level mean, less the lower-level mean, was -343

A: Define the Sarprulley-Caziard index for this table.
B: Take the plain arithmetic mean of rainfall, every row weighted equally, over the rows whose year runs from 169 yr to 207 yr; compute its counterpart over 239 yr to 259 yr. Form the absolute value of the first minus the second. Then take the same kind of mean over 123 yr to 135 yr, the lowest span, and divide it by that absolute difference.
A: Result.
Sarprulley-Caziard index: 5.27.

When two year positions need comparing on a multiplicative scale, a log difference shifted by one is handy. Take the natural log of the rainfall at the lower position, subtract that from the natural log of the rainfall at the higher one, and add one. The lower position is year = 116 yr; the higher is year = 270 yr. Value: 0.39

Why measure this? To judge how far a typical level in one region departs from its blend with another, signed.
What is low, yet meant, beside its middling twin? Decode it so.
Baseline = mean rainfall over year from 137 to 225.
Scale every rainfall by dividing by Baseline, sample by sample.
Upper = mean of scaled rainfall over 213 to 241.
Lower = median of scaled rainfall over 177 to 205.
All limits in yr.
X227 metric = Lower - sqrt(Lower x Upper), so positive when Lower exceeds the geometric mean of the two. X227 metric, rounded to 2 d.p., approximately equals 0.13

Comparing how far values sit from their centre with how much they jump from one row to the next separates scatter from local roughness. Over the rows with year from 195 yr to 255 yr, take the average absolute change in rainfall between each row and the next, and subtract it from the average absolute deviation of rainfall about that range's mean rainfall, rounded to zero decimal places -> 14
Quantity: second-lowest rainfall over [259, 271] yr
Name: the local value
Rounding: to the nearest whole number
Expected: 194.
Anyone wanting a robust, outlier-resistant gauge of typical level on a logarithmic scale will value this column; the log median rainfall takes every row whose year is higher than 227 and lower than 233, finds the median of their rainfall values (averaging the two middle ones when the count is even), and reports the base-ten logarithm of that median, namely 2.40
